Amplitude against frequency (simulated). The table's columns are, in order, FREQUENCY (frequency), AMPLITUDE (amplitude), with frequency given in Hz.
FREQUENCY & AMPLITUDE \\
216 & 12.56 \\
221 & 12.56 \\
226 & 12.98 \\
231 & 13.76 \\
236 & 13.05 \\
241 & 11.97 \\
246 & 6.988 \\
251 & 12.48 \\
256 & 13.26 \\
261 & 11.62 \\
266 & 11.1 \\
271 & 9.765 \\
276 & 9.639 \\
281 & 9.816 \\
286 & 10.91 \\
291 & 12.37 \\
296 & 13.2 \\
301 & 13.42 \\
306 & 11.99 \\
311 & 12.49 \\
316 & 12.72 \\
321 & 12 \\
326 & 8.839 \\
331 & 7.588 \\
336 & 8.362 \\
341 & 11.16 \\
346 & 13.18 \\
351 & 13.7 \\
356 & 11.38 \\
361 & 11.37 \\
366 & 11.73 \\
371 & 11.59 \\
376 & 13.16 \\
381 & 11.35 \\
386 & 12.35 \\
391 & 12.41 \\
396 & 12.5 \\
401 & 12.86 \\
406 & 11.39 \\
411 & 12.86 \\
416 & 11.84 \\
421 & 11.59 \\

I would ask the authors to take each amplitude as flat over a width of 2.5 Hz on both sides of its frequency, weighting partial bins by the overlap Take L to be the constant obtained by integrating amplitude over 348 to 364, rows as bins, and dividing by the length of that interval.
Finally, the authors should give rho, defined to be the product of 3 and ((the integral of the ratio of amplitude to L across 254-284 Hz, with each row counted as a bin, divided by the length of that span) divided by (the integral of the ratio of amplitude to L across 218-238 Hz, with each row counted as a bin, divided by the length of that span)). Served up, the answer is 2.5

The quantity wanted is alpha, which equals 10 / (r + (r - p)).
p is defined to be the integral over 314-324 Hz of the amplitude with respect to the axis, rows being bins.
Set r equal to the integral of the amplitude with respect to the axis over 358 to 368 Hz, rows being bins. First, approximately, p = 122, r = 115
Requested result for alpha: 0.092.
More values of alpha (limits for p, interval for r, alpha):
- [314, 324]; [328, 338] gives 0.261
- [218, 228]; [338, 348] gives 0.090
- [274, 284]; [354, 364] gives 0.077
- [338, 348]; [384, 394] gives 0.078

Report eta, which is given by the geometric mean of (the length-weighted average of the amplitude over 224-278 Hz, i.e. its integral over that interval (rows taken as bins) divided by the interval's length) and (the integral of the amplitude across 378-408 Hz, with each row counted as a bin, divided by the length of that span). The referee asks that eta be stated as 11.8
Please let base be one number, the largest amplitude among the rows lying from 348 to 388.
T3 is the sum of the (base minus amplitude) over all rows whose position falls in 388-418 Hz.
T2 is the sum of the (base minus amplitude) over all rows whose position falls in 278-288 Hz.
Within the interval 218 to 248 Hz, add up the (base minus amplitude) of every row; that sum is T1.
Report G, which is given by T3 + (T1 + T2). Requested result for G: 26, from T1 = 11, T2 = 7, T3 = 8.3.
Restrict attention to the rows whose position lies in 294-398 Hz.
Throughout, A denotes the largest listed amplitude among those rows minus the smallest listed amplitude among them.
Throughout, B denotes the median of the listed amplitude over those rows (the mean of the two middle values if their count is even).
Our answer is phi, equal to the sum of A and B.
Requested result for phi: 18.1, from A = 6.1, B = 12.0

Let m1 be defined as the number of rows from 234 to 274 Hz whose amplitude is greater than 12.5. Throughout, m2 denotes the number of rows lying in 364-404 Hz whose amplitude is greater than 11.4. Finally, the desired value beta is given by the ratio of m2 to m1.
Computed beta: 3.50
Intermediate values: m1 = 2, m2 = 7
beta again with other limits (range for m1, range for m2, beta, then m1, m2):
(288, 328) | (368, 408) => 2.00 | 3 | 6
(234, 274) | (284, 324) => 3.50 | 2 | 7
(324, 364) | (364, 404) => 3.50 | 2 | 7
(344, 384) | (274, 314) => 1.67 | 3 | 5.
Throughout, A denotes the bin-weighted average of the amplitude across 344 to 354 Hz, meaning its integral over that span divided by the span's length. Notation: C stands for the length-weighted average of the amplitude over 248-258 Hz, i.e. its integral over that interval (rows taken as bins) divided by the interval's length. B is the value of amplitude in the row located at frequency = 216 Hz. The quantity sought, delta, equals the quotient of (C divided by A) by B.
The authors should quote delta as 0.075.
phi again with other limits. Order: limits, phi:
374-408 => 14.2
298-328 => 16.8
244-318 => 18.4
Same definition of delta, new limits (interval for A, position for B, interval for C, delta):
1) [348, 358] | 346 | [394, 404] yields 0.076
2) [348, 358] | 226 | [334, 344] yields 0.061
